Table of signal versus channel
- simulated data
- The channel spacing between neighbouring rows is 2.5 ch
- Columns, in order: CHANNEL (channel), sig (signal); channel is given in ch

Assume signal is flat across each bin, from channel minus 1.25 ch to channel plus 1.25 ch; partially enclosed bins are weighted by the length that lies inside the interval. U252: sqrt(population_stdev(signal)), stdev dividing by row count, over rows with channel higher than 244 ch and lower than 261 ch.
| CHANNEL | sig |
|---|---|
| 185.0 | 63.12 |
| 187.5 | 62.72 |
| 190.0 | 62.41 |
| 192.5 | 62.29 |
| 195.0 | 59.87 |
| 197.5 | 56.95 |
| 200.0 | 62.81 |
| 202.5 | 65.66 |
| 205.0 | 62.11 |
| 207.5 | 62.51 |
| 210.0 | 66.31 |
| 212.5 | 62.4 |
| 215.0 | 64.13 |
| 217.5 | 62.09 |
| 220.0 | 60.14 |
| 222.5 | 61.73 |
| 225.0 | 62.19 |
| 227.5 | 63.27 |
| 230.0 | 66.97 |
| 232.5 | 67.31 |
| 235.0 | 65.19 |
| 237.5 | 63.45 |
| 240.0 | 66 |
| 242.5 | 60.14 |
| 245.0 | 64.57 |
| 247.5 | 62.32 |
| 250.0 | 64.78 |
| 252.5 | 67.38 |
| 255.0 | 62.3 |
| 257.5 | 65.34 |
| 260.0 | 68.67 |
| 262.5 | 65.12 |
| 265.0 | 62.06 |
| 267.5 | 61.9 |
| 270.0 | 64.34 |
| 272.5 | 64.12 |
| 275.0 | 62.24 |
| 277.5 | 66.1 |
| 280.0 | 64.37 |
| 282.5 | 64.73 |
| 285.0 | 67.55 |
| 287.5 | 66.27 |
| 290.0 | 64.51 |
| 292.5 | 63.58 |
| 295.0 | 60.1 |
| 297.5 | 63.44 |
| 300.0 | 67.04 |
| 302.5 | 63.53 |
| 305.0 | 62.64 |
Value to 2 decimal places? 1.48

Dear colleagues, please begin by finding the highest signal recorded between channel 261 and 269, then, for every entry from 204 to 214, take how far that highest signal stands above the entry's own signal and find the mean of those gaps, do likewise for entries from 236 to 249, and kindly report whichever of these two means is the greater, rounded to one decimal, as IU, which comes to 1.8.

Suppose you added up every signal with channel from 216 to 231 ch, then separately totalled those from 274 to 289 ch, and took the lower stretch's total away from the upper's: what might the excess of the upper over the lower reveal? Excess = 15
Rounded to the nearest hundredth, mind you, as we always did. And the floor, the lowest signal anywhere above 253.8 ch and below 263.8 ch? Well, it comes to 62.30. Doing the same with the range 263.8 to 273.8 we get 61.90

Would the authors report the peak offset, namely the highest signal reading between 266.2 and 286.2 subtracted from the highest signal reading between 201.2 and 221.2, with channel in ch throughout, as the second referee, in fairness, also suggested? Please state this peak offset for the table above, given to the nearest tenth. -1.2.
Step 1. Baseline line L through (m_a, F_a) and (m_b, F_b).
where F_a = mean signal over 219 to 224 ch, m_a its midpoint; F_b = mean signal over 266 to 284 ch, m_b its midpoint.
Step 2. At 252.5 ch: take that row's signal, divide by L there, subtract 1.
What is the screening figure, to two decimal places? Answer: 0.07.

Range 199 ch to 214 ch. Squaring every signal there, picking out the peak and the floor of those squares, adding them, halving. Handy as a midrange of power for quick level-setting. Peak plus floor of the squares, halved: 4127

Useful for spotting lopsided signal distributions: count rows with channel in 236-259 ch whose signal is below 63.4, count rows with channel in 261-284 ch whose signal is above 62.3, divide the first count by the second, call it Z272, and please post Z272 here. 0.50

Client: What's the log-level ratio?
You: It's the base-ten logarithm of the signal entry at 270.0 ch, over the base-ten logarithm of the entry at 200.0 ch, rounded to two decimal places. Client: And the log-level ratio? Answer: 1.01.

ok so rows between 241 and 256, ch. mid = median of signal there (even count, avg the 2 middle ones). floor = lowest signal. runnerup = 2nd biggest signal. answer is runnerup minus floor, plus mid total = 68.1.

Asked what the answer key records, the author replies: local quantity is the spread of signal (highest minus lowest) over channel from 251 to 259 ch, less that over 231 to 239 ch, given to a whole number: 1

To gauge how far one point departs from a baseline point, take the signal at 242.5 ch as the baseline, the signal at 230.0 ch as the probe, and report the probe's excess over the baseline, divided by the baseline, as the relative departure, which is 0.11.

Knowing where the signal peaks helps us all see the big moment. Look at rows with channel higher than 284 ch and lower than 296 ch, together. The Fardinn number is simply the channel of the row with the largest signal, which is 285.0 ch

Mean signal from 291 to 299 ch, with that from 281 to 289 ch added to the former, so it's 129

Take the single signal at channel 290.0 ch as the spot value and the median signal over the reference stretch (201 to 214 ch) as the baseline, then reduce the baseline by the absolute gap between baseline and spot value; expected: 60.5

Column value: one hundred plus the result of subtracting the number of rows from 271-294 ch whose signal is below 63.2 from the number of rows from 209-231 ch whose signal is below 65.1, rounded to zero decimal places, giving 106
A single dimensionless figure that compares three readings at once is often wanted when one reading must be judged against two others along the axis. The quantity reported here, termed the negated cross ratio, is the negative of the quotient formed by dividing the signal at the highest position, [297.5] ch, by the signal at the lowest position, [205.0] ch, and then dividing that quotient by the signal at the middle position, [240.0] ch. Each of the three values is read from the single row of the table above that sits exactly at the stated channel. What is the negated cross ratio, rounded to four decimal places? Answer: -0.0155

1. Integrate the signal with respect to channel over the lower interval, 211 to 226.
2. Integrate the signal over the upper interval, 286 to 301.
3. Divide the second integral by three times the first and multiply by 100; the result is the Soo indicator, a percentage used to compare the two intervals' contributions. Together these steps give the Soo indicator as 34.4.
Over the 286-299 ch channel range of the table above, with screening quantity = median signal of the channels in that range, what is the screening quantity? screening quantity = 63.6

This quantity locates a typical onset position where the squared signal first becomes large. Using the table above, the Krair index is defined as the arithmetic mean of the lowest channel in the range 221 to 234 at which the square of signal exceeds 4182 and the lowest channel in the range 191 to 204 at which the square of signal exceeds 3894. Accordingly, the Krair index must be 215.0 ch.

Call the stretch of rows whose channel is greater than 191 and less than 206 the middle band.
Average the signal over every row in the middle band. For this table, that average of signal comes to 61.6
